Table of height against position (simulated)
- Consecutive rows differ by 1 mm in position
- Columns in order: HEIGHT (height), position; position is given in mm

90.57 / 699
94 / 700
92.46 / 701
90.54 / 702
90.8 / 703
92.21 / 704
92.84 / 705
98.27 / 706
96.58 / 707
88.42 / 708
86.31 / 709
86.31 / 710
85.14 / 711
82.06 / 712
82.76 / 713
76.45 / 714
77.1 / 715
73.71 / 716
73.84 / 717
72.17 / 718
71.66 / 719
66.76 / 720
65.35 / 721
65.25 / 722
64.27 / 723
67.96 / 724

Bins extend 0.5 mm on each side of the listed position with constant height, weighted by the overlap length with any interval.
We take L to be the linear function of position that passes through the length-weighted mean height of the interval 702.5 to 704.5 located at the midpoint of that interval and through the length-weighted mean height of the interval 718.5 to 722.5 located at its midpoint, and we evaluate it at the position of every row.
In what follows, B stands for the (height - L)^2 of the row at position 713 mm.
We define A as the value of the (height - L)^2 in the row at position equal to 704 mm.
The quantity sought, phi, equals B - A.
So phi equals 21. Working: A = 2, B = 23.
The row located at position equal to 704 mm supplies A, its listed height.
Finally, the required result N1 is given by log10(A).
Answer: 1.965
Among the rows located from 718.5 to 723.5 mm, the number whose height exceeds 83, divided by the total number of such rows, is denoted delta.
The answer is 0.00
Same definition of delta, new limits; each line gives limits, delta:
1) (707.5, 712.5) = 0.80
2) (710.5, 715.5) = 0.20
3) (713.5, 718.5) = 0.00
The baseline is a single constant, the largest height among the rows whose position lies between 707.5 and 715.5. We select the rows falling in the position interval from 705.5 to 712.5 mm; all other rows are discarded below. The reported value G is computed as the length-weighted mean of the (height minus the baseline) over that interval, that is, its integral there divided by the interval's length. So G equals 1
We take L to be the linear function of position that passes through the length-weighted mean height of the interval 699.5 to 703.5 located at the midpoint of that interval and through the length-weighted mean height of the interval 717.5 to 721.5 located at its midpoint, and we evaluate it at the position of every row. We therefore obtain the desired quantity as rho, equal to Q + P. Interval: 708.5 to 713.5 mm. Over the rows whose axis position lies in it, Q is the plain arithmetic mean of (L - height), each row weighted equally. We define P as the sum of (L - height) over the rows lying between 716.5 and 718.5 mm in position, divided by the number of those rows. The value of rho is -6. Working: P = -1.5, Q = -4.7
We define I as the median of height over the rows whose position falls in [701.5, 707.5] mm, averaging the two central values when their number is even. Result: 93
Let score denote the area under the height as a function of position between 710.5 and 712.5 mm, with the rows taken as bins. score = 167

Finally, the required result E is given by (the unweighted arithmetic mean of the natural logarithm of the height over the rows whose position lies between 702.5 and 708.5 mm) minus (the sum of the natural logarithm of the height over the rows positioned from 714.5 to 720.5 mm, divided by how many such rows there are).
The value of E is 0.25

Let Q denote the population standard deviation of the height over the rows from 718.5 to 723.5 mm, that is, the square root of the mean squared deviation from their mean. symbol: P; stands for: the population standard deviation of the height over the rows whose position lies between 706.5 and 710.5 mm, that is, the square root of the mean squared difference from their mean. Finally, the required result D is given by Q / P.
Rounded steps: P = 4.2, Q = 2.62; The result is 0.6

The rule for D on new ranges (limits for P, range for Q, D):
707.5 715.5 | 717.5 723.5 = 0.8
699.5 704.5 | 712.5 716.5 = 2.6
